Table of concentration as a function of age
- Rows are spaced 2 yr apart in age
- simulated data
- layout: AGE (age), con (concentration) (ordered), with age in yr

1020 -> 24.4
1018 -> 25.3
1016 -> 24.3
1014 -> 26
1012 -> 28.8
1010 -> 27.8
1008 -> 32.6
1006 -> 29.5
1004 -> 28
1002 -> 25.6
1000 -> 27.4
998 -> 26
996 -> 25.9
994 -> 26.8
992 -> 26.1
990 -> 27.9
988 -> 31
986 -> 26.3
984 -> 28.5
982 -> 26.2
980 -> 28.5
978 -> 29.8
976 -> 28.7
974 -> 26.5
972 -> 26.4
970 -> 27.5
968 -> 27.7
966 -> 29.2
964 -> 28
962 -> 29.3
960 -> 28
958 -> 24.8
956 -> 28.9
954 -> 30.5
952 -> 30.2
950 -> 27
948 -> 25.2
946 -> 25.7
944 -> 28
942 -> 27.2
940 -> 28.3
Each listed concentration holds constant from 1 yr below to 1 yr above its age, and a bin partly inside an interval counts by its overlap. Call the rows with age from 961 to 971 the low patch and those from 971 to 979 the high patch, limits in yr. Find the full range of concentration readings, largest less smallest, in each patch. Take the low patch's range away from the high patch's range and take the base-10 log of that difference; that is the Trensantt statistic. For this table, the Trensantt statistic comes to 0.20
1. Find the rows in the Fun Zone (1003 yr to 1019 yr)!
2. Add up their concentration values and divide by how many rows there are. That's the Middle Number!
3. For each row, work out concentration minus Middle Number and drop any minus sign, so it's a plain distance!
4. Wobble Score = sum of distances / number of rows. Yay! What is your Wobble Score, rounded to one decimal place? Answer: 1.9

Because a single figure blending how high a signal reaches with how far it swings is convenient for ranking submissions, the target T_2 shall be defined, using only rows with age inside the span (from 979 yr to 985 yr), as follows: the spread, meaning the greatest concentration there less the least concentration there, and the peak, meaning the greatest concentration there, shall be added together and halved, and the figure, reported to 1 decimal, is 15.4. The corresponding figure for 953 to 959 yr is 18.1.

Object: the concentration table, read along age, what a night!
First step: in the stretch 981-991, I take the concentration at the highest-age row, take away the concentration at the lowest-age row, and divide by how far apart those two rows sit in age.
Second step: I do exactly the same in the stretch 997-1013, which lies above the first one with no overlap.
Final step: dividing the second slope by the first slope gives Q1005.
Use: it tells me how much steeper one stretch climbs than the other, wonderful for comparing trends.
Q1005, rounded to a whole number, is 1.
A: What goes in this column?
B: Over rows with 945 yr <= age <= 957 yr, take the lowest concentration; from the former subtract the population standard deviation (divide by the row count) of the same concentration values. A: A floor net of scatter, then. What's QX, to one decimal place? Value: 23.1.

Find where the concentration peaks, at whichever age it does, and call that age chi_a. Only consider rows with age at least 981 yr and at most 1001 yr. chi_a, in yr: 988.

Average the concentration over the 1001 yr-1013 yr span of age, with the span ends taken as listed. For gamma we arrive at 28.7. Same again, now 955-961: 27.2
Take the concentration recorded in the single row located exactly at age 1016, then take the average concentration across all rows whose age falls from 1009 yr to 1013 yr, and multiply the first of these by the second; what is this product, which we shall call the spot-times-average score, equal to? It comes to 688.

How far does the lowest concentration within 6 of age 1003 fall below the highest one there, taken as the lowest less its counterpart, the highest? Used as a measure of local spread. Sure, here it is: -7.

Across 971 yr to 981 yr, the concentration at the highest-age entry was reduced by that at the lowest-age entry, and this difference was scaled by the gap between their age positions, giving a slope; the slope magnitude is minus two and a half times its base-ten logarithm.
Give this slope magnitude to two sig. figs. 1.5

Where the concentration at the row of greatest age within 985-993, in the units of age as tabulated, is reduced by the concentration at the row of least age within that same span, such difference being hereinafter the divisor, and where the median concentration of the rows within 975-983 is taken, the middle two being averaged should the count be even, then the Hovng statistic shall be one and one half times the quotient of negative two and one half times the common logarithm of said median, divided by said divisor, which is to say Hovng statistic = 27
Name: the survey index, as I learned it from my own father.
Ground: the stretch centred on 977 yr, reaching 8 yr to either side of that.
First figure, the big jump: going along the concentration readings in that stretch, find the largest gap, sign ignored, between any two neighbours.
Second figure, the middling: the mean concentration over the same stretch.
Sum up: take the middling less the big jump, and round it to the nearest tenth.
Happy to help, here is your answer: 25.5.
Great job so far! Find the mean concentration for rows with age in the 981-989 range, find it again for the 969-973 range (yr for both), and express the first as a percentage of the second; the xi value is 104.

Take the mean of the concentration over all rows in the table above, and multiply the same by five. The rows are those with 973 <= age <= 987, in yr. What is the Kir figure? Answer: 139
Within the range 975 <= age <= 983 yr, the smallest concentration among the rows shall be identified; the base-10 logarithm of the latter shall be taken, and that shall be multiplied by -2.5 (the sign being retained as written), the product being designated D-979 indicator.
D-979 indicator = -3.55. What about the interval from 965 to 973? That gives -3.55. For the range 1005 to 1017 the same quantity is -3.46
